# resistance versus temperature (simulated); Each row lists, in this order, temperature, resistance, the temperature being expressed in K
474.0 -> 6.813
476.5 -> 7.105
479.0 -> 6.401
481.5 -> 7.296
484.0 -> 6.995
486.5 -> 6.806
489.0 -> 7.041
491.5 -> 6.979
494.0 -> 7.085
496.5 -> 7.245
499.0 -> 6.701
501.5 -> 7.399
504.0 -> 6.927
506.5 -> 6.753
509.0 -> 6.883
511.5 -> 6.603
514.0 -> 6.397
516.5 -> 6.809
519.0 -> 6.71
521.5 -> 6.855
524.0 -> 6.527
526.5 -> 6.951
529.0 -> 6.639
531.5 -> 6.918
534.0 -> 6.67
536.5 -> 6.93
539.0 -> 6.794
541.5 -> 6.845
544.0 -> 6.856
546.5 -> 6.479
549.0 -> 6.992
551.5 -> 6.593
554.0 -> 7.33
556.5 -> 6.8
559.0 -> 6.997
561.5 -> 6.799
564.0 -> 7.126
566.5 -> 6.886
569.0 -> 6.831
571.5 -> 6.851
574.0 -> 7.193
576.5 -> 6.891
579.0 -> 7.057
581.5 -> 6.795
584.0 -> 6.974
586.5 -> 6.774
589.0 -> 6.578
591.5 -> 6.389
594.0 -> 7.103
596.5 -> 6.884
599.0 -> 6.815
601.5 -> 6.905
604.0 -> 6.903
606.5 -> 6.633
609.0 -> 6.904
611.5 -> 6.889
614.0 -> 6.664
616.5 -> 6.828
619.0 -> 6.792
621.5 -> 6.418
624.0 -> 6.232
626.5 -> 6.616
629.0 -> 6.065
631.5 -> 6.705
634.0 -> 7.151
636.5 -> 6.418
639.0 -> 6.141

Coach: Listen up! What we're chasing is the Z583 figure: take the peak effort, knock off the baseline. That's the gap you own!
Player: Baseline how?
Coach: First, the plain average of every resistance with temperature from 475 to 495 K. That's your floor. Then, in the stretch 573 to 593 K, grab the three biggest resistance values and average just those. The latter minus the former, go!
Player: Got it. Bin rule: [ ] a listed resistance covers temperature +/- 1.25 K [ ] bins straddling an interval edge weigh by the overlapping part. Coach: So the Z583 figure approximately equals 0.11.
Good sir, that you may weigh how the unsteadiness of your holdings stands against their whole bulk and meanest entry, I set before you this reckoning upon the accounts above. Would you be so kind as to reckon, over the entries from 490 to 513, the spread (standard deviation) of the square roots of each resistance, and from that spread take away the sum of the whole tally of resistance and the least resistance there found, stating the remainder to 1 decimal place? -69.1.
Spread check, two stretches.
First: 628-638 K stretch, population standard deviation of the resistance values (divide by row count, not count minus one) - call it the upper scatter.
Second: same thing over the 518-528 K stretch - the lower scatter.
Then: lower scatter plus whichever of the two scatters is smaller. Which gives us 0.32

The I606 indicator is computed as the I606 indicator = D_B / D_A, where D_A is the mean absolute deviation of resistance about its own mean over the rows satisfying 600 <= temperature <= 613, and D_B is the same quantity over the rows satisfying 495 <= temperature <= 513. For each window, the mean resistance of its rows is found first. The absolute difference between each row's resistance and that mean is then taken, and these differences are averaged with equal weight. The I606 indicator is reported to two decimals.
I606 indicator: 2.62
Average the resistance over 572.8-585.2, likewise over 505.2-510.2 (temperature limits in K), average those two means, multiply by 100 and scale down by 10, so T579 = 69.0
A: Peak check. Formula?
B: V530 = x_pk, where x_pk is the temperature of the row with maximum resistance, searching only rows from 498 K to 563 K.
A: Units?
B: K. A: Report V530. 501.5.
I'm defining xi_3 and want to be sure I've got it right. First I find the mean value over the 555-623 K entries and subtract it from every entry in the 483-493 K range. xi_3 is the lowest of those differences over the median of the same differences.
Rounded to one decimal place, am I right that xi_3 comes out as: -0.2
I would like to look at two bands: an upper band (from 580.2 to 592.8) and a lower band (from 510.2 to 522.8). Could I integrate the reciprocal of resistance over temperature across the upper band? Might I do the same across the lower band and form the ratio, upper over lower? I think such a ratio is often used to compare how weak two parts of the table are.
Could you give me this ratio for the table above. 1.00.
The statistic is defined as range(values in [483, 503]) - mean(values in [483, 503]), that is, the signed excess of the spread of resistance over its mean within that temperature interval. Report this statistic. -6.33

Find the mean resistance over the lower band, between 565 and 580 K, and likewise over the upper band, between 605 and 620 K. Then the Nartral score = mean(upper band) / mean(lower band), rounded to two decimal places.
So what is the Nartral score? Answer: 0.98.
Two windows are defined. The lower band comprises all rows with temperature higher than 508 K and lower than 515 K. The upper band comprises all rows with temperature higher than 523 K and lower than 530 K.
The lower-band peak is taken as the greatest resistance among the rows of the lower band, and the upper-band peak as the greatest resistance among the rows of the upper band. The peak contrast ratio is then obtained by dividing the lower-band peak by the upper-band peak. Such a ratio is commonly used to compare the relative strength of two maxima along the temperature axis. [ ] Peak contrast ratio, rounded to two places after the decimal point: 0.99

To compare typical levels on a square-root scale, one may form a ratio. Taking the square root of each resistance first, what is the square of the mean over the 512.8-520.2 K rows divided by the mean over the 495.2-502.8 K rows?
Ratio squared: 0.93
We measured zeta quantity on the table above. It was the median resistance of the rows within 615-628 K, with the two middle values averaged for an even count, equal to 6.62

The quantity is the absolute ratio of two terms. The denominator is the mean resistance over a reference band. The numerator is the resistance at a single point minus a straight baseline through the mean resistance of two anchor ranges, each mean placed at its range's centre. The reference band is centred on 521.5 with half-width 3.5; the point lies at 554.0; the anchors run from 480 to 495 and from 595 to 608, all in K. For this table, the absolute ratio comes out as 0.062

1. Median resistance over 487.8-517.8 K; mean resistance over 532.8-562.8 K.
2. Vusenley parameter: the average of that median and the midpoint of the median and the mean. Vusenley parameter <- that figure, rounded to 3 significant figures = 6.89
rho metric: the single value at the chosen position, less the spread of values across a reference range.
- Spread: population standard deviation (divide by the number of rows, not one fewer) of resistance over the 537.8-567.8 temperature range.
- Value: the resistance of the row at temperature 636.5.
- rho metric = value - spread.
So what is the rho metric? 6.20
